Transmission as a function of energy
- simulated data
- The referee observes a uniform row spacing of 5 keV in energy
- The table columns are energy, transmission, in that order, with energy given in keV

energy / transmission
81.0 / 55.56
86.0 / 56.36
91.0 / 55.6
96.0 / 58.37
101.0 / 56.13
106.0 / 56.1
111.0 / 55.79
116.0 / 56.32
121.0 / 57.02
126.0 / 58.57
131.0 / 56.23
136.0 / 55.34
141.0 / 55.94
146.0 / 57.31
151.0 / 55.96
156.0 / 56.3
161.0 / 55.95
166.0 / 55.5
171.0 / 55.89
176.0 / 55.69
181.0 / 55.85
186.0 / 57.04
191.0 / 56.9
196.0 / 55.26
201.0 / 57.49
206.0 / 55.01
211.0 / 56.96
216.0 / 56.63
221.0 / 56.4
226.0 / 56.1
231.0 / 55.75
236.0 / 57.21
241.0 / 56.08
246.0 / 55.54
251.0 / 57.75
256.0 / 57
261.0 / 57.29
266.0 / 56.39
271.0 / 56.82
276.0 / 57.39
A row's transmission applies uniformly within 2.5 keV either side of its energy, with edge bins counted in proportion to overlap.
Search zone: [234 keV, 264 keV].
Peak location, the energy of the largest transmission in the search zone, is 251.0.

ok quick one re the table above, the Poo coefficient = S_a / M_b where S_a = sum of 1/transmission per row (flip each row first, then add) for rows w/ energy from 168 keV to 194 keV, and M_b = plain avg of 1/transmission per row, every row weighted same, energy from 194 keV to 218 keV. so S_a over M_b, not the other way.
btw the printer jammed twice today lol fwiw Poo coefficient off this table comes 5.0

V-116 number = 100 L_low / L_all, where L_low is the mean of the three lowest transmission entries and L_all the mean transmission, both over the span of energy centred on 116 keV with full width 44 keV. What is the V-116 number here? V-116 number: 98.4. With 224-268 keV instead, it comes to 98.6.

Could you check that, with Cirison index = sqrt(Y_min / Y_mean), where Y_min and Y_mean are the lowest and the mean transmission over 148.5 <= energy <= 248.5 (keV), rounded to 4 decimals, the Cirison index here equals 0.9896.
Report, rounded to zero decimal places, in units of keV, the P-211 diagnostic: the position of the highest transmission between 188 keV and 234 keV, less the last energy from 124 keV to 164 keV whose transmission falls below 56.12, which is 40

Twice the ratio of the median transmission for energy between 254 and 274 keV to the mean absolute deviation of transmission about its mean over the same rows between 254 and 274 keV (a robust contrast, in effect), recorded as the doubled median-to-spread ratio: 422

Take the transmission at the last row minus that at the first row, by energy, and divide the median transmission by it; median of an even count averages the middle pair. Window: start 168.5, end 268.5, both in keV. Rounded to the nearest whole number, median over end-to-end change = 113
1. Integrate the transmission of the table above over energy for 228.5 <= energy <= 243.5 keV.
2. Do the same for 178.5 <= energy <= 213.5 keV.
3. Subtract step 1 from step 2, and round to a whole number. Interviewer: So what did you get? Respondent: 1127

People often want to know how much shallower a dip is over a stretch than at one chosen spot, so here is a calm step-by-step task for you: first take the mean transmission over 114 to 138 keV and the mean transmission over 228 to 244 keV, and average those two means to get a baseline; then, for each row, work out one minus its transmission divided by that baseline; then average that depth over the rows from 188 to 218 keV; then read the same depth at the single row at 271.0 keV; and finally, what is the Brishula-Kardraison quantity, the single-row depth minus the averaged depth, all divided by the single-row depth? 1.5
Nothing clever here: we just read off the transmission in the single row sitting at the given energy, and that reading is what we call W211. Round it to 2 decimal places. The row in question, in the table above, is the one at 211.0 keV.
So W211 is 56.96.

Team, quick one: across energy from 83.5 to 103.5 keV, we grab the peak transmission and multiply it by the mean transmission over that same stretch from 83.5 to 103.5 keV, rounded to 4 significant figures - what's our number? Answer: 3305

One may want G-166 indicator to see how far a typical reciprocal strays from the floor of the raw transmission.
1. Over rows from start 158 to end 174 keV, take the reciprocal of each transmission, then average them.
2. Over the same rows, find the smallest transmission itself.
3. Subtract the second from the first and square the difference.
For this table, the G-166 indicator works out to 3078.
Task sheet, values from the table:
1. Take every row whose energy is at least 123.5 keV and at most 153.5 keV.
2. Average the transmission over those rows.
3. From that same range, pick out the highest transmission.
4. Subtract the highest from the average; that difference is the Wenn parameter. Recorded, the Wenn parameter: -2.0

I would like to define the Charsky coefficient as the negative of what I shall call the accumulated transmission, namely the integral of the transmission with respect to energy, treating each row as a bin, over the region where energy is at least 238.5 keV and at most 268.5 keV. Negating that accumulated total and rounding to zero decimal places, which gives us -1700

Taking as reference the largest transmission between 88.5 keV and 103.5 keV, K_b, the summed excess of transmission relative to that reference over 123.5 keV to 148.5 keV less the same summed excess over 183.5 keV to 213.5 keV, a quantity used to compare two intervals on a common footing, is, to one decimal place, 3.1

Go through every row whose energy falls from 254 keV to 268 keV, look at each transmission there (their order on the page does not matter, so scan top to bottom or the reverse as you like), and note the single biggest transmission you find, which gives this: 57.29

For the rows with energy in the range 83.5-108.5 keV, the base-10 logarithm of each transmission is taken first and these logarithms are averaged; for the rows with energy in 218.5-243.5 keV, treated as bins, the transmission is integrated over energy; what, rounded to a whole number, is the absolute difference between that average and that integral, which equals 1406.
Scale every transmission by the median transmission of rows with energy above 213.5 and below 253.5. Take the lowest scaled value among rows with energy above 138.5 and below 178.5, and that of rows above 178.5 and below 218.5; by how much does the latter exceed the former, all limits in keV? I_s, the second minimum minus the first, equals -0.0087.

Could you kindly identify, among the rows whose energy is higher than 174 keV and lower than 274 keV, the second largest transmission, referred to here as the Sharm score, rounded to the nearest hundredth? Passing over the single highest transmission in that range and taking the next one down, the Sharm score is 57.49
